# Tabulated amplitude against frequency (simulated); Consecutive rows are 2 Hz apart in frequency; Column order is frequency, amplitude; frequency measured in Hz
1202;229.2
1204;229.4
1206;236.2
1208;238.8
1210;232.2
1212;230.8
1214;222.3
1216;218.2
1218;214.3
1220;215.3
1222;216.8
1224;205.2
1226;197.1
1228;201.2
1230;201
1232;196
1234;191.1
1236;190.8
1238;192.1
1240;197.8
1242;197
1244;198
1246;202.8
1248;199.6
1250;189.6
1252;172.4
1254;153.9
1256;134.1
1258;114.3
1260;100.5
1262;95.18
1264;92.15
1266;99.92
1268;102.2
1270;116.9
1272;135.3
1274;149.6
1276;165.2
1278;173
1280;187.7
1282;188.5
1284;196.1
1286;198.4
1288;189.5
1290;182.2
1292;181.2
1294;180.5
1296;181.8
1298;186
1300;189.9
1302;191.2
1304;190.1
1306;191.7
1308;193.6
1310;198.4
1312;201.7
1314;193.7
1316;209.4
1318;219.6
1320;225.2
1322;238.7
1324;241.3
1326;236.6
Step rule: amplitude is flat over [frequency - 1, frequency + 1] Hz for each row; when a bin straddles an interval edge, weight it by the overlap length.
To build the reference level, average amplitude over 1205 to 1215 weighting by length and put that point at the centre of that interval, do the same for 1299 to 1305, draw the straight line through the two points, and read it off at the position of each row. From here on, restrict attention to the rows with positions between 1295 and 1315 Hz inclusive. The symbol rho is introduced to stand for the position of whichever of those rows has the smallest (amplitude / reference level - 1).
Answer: 1296 Hz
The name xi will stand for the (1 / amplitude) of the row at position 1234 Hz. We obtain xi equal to 0.0052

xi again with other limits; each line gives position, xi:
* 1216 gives 0.0046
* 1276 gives 0.0061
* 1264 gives 0.0109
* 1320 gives 0.0044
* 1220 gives 0.0046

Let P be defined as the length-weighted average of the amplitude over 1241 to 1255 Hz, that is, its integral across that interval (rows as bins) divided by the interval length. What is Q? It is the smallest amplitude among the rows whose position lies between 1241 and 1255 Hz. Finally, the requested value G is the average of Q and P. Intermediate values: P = 188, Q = 153.9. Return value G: 171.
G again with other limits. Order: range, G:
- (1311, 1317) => 198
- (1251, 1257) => 144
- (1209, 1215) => 225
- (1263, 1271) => 97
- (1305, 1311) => 193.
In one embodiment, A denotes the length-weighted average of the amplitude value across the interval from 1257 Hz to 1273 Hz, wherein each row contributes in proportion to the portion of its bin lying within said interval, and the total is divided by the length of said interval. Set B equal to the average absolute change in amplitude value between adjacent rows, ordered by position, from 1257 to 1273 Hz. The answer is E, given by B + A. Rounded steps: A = 107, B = 9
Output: 116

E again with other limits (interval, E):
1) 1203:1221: 231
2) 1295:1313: 194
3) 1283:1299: 191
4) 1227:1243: 198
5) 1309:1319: 214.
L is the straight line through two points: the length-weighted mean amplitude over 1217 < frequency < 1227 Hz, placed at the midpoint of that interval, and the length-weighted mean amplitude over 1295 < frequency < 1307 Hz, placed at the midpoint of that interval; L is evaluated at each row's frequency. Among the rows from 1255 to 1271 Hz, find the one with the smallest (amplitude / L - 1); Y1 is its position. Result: 1264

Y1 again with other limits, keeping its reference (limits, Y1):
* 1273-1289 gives 1274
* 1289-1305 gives 1294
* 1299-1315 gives 1300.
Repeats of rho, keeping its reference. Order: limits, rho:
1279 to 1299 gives 1292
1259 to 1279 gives 1264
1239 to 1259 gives 1258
